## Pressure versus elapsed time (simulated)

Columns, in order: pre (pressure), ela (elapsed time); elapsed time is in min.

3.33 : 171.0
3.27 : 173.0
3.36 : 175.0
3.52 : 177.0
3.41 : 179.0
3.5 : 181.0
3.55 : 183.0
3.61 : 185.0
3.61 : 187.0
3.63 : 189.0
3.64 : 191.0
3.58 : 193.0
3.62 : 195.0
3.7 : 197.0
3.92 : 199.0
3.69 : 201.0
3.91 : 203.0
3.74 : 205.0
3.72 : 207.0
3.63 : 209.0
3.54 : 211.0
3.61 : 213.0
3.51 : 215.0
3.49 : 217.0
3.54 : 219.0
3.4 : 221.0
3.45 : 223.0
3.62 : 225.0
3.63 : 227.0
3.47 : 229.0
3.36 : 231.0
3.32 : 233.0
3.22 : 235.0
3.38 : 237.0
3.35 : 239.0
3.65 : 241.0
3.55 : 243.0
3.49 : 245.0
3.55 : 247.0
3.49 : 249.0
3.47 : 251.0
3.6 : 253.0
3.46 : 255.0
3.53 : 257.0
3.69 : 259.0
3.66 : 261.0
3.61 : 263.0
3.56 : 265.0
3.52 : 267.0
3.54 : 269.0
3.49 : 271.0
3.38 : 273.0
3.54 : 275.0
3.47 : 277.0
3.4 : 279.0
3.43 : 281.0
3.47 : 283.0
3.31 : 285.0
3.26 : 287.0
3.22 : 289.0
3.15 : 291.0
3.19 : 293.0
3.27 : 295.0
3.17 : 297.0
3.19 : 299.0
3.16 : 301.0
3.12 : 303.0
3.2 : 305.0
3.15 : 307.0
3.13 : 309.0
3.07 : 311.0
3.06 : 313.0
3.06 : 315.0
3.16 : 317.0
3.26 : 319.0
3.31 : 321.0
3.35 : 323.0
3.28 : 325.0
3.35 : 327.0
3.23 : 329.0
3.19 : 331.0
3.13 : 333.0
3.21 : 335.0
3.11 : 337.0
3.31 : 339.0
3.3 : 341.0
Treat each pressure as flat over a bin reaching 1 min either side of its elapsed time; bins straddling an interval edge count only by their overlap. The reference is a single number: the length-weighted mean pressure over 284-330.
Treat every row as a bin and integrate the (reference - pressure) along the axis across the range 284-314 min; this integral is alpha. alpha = 0.8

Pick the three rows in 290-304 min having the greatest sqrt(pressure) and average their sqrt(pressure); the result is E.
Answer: 1.79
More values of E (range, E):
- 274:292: 1.87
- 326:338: 1.81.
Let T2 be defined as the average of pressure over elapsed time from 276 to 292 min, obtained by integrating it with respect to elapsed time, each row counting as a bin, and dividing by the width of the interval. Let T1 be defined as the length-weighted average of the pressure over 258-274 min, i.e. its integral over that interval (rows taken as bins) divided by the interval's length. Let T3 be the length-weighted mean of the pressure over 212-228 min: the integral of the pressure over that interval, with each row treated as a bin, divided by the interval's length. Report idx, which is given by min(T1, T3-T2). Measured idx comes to 0.2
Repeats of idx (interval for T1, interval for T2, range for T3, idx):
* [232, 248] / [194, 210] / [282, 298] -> -0.5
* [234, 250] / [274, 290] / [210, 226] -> 0.1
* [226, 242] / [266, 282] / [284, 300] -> -0.3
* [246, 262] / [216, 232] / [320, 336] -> -0.2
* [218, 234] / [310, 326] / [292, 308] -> 0.0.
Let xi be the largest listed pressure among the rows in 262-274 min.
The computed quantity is 3.61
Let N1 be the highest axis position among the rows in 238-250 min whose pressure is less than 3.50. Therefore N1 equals 249.0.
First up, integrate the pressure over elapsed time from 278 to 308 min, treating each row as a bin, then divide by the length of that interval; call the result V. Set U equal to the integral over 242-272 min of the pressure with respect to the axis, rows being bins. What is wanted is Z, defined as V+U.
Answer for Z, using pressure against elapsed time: 110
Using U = 106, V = 3.2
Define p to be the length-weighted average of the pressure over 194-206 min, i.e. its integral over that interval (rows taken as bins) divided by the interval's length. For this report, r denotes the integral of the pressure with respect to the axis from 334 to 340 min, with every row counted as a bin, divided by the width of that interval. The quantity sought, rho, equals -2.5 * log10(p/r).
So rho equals -0.17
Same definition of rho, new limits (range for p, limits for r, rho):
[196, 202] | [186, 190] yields -0.04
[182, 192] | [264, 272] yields -0.02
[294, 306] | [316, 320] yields 0.01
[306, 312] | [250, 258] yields 0.13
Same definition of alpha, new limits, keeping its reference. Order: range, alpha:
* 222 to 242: -4.9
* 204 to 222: -6.7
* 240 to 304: -14.2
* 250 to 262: -4.4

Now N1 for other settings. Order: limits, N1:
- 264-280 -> 279.0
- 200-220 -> 217.0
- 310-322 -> 321.0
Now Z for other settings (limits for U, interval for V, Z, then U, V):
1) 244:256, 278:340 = 45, 42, 3.2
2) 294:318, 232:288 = 79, 75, 3.5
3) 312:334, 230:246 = 74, 71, 3.4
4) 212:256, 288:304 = 156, 153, 3.2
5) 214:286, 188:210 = 255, 251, 3.7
